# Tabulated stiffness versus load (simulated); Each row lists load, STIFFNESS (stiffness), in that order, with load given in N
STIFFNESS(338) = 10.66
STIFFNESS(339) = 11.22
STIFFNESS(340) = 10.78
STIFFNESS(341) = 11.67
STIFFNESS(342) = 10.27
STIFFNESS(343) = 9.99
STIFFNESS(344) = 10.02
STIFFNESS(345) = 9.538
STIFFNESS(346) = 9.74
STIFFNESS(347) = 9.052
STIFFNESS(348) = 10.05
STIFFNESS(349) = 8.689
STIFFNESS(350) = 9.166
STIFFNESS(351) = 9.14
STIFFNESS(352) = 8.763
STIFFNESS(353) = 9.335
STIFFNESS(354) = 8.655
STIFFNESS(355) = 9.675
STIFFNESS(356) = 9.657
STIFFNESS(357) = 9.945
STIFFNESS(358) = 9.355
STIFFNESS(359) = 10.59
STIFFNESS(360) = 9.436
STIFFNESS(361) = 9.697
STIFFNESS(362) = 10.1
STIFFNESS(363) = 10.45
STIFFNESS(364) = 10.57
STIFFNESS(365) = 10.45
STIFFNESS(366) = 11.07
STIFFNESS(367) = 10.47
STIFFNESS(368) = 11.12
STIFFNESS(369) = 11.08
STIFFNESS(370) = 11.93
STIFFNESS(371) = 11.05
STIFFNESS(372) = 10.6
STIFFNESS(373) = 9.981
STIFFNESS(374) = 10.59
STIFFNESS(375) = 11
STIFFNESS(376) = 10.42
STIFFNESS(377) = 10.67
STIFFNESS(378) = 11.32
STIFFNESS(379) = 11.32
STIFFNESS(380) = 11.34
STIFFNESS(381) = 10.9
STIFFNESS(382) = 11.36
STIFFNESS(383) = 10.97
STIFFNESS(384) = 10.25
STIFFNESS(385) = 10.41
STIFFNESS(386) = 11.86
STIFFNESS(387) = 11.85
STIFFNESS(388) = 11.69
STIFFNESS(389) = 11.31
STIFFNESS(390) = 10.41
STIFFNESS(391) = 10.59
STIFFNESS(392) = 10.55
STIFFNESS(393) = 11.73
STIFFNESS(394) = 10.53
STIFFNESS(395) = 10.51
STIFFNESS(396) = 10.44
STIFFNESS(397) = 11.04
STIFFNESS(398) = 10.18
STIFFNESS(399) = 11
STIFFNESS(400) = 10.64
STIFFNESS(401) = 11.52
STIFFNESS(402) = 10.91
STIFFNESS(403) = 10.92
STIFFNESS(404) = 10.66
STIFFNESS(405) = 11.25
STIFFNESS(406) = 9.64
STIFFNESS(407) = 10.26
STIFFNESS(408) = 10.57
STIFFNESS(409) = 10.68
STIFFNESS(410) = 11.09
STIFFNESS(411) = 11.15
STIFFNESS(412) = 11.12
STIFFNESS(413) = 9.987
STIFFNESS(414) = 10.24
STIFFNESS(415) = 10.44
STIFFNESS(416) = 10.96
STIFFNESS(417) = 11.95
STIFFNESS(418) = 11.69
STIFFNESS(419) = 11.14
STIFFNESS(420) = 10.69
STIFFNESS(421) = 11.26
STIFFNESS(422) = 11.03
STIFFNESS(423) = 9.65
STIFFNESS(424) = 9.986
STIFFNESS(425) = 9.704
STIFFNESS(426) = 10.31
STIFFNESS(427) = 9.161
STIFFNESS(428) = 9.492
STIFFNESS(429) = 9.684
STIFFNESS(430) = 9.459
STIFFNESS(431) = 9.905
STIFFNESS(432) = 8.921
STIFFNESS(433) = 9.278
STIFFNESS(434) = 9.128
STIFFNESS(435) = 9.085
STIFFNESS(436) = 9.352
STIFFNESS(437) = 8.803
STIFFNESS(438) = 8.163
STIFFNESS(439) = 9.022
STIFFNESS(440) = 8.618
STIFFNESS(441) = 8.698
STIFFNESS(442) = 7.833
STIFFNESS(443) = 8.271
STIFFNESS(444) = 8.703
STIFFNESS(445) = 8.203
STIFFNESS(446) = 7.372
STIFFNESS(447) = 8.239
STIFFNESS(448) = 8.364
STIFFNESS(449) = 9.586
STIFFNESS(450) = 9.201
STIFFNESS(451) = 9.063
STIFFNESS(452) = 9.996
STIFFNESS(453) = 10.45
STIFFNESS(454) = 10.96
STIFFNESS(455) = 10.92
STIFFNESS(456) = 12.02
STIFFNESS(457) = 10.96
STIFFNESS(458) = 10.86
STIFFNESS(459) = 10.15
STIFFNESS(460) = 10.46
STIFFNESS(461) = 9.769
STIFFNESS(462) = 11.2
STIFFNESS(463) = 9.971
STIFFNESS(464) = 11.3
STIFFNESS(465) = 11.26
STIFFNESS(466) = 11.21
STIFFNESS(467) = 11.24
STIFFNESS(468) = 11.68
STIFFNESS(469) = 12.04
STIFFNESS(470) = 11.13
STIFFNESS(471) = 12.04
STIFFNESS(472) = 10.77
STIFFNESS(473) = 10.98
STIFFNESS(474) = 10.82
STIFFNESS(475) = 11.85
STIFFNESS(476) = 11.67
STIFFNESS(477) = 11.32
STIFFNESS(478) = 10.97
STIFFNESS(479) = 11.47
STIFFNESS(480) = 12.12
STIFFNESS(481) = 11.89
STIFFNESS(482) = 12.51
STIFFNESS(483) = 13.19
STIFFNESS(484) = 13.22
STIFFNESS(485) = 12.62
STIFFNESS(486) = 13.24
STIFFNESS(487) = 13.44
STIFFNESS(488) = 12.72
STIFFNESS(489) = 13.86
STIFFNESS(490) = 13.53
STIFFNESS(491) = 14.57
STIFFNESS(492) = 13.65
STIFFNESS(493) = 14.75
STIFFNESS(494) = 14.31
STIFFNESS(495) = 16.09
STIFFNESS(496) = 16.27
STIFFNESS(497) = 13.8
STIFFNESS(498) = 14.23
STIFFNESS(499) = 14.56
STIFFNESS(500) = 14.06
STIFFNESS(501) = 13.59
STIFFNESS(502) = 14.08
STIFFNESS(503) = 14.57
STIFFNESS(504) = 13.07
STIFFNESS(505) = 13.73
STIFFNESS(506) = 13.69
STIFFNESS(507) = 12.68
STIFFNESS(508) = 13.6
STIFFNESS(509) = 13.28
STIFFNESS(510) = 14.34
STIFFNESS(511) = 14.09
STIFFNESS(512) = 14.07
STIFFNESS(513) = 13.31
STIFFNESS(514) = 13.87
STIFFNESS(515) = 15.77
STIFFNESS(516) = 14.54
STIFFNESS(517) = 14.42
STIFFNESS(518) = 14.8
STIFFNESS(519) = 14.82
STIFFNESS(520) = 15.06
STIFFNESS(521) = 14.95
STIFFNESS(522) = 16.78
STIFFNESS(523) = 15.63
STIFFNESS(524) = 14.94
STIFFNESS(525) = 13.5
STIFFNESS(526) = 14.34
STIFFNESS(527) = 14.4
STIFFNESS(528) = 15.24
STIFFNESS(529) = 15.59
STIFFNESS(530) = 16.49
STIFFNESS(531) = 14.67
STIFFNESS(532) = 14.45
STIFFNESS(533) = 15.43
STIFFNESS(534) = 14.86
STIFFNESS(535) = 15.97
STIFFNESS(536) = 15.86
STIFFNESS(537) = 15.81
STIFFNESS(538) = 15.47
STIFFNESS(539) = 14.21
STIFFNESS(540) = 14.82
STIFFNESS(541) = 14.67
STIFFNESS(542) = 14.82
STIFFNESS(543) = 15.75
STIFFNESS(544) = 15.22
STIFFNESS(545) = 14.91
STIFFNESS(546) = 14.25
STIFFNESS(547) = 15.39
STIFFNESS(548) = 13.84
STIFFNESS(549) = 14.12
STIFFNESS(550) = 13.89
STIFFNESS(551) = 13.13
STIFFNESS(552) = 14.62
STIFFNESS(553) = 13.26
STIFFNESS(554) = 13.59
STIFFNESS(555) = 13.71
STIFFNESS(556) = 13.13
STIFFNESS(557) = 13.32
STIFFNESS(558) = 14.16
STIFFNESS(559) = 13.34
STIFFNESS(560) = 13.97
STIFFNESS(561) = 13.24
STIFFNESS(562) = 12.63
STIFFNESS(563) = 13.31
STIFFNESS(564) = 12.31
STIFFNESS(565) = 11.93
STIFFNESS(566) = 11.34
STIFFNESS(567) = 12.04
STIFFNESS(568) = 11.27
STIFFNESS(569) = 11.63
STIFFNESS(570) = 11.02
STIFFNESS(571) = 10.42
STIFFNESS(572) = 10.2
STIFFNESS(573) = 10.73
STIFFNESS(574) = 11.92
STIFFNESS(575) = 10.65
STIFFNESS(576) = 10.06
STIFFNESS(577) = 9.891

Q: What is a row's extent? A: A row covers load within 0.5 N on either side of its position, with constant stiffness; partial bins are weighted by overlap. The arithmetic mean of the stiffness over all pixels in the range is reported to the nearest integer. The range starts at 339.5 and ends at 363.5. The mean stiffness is 10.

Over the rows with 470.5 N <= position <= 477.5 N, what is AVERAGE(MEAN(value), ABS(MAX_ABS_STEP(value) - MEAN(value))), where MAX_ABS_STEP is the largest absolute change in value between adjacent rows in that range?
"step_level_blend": 11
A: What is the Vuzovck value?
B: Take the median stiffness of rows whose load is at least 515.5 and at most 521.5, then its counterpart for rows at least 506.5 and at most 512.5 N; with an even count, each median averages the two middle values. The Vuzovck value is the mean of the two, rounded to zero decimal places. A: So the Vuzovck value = 14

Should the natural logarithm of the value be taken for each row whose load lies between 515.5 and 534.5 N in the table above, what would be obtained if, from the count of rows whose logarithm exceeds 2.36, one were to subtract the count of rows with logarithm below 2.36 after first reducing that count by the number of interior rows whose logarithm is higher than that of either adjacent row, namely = 23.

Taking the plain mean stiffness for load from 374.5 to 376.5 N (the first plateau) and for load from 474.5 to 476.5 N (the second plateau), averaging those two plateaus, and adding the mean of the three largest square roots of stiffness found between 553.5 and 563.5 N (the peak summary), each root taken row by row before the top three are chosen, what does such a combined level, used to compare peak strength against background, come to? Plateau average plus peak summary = 15.0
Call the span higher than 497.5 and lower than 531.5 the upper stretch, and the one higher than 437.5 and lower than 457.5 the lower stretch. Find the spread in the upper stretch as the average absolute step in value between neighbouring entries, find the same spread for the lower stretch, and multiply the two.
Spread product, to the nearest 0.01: 0.42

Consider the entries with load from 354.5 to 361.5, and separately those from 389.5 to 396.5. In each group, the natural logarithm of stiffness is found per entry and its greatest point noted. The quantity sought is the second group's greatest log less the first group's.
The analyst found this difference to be 0.10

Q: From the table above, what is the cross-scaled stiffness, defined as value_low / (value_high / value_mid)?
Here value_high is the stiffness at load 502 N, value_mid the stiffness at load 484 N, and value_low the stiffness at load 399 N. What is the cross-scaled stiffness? 10.3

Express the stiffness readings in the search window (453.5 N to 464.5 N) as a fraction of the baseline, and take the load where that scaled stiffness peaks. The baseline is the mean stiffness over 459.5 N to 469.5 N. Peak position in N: 456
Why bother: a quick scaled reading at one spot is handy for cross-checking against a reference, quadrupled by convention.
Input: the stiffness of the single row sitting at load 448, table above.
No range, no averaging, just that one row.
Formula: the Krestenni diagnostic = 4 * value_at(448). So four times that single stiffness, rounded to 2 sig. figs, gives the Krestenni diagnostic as 33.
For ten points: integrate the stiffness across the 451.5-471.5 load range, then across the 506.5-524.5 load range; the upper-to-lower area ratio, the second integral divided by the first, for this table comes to 1.2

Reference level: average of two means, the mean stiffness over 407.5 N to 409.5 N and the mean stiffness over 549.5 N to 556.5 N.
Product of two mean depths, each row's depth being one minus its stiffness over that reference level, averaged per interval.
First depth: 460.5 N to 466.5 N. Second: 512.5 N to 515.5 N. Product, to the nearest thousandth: -0.020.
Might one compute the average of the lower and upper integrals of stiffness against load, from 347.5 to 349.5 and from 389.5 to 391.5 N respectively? 20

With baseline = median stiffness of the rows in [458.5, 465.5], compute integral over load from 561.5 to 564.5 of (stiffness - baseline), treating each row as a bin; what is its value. 7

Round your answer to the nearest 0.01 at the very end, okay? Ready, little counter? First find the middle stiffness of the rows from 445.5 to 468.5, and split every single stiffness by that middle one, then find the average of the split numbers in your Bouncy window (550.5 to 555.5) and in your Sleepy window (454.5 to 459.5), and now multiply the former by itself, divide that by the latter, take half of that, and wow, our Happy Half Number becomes 0.81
